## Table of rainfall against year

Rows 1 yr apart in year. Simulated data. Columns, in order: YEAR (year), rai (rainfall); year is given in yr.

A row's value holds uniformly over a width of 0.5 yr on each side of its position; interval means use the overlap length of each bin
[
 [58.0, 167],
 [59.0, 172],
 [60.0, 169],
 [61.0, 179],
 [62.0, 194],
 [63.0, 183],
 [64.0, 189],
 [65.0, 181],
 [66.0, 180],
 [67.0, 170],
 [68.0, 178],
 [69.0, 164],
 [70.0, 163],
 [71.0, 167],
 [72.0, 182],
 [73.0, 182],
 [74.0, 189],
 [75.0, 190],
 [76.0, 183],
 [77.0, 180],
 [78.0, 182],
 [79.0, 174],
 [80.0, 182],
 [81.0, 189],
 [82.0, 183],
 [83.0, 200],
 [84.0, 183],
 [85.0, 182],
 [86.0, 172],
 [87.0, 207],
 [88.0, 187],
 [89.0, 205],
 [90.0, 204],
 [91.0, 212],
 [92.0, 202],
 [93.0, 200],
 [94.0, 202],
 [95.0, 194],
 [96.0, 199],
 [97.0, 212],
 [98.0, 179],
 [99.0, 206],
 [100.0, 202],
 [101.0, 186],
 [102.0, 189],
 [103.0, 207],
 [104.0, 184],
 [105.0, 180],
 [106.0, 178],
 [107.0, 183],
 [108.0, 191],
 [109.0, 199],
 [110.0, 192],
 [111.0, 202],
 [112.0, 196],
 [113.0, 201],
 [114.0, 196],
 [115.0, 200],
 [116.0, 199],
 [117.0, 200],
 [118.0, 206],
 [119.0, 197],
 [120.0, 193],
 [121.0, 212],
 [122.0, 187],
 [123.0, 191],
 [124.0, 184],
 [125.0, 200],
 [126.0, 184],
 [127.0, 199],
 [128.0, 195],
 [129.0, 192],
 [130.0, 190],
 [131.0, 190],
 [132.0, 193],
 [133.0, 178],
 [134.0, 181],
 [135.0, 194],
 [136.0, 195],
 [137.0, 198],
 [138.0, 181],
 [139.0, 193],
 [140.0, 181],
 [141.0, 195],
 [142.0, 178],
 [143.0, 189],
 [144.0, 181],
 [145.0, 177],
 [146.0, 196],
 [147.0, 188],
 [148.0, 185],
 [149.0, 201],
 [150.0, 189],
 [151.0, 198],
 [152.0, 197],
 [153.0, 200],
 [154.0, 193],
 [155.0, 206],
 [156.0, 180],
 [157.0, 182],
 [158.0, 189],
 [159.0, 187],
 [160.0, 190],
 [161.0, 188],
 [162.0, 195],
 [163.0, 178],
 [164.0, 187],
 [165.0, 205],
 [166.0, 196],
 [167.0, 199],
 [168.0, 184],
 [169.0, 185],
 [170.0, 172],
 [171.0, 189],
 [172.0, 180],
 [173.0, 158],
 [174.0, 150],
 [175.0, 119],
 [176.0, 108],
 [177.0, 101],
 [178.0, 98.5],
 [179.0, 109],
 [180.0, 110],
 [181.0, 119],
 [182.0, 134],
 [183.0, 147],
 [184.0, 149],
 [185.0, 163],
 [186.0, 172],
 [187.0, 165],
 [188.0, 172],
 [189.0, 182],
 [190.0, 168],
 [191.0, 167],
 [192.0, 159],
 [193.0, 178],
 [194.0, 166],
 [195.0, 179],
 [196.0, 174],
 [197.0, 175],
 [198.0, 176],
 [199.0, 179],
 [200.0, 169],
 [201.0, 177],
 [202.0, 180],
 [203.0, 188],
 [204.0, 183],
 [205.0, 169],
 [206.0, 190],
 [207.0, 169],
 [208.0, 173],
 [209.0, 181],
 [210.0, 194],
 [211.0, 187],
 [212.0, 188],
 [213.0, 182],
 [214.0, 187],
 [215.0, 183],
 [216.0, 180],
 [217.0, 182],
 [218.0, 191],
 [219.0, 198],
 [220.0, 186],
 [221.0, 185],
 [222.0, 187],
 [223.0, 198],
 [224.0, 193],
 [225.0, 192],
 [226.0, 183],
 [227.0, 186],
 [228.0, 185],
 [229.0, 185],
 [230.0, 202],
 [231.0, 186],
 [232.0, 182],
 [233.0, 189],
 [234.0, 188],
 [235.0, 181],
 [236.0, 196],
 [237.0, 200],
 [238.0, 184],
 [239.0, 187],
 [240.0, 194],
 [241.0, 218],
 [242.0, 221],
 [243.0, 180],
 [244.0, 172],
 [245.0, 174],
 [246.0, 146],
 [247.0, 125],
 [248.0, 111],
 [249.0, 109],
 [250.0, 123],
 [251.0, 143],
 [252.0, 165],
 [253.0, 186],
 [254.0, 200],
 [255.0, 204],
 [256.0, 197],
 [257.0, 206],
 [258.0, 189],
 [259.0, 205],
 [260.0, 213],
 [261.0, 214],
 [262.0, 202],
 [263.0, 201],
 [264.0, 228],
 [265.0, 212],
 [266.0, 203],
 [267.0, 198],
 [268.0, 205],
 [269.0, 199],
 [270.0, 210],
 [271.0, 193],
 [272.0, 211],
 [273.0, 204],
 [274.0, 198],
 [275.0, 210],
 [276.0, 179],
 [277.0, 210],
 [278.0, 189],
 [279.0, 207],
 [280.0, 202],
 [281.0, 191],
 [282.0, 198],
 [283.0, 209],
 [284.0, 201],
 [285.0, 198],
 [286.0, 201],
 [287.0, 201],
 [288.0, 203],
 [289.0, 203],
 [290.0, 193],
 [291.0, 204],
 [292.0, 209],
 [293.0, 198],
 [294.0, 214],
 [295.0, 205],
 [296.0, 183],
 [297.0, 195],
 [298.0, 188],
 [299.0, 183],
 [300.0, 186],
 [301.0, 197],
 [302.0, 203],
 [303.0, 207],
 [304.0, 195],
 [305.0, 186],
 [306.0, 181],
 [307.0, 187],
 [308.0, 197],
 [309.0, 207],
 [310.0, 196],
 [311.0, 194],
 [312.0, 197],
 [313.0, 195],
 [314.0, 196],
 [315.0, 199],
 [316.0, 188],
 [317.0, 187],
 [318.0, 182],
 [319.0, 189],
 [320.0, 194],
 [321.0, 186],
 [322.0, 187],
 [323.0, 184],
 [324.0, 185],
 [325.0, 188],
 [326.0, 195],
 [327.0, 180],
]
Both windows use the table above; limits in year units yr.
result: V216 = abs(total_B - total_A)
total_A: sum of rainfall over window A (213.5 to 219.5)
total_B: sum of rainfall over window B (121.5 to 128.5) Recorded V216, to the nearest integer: 219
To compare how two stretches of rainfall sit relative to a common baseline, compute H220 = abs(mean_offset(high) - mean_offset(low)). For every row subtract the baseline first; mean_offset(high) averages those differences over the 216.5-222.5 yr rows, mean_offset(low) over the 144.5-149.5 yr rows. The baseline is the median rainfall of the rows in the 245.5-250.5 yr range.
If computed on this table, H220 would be 1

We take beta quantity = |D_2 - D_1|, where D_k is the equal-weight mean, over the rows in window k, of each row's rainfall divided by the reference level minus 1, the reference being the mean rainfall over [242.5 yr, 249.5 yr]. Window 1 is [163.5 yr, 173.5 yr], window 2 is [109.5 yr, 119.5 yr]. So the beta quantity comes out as 0.09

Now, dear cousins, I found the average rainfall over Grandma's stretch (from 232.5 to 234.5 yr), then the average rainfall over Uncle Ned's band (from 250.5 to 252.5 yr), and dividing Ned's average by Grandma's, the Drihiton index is 0.82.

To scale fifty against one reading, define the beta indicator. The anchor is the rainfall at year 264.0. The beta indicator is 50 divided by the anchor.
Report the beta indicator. 0.219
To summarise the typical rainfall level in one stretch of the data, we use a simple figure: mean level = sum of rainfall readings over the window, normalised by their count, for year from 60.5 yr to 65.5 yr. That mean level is 185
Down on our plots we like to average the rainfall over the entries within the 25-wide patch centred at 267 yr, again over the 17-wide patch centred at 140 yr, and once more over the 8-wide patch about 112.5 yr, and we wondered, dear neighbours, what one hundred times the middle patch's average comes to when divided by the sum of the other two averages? 47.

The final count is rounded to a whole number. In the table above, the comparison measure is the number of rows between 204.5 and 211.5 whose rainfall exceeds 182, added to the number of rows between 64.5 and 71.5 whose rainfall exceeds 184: 3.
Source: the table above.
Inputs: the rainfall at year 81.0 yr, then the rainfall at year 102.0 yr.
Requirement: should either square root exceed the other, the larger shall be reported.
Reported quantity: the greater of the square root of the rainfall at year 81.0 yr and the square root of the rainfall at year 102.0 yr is 13.7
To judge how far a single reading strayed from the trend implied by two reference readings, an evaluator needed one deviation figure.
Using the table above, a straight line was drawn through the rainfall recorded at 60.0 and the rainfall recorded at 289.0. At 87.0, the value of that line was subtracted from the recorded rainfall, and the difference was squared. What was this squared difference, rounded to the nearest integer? 1155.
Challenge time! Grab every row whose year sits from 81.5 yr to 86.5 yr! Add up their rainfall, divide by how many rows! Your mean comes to 184.0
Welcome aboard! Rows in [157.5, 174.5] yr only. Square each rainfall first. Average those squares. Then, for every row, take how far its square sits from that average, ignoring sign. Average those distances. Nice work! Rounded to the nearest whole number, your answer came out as 3501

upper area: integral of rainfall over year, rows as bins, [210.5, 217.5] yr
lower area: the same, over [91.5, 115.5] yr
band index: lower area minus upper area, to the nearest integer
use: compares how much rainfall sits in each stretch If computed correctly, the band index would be 3391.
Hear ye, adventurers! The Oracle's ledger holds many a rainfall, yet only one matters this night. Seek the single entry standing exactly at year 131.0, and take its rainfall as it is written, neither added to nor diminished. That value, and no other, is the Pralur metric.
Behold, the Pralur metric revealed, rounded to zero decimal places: 190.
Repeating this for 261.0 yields 214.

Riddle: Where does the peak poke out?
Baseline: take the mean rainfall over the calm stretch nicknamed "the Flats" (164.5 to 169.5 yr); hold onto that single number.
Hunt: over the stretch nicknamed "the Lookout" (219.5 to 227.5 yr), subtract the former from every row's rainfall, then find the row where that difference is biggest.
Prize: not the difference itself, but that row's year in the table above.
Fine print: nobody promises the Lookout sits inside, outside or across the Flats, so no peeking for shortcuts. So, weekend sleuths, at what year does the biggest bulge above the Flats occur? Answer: 223.0 yr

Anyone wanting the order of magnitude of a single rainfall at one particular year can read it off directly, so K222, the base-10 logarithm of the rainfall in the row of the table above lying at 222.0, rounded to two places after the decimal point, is 2.27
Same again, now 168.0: 2.26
